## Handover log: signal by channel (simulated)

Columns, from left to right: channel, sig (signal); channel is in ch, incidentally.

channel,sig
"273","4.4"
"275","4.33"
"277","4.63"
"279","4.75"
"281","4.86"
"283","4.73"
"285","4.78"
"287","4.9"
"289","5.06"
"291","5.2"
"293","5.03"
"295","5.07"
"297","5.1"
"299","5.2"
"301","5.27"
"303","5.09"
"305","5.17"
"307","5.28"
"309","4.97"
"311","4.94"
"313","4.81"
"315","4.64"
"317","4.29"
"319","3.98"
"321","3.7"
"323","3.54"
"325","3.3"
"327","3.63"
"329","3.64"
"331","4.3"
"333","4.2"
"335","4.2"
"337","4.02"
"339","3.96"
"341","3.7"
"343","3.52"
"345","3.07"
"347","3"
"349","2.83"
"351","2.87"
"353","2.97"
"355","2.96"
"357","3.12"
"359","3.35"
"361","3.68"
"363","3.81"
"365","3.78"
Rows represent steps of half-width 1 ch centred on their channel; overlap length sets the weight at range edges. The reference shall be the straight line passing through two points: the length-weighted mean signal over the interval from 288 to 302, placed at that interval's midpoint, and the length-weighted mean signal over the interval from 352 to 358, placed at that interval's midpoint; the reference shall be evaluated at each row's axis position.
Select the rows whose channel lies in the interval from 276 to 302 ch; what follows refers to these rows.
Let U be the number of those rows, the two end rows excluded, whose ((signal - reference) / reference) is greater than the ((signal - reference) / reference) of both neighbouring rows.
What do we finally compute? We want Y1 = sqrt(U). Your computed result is 1.4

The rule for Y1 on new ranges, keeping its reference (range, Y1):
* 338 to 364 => 0.0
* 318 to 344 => 1.7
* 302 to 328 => 1.4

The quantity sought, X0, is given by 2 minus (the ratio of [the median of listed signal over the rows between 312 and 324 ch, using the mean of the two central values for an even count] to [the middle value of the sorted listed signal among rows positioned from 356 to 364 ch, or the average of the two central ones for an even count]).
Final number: 0.82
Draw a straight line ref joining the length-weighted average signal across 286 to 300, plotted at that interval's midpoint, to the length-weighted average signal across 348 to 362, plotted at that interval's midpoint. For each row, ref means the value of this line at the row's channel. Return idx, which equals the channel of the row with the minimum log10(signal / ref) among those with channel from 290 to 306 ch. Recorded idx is 293 ch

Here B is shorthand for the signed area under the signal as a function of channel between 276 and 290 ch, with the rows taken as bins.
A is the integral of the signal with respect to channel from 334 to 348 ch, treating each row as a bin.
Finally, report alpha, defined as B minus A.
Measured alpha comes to 16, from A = 51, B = 67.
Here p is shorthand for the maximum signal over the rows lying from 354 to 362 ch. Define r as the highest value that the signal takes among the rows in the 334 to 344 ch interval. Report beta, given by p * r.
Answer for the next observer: 15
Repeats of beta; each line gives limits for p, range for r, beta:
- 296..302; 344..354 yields 16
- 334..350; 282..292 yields 22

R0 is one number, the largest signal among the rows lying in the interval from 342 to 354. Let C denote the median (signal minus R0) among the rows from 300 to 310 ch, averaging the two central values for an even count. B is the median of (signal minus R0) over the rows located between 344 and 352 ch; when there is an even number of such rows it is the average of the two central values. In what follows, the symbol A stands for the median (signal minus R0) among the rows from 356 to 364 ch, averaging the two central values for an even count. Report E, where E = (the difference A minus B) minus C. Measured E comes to -1.07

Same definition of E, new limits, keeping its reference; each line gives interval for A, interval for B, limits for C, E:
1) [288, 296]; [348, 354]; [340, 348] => 2.42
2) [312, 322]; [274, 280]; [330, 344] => -0.84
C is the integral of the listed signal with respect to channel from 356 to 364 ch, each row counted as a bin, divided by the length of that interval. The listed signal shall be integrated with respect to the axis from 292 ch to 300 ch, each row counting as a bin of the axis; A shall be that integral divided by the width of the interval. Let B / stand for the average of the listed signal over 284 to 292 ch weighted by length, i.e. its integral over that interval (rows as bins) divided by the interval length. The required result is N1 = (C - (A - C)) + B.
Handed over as 6.9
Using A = 5.1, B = 5.0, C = 3.5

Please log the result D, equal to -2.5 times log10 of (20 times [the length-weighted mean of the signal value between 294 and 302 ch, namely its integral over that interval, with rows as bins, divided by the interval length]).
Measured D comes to -5.03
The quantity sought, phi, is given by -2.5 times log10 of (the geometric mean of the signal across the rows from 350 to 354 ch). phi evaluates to -1.16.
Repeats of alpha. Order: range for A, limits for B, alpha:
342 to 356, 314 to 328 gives 12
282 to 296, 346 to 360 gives -27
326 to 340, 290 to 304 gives 16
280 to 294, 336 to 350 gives -21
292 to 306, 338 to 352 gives -26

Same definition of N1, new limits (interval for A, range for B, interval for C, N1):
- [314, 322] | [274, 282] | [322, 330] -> 7.5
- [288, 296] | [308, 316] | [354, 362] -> 6.3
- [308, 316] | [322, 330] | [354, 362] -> 5.2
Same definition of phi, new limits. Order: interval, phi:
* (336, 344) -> -1.45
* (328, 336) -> -1.53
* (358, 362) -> -1.36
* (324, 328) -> -1.35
